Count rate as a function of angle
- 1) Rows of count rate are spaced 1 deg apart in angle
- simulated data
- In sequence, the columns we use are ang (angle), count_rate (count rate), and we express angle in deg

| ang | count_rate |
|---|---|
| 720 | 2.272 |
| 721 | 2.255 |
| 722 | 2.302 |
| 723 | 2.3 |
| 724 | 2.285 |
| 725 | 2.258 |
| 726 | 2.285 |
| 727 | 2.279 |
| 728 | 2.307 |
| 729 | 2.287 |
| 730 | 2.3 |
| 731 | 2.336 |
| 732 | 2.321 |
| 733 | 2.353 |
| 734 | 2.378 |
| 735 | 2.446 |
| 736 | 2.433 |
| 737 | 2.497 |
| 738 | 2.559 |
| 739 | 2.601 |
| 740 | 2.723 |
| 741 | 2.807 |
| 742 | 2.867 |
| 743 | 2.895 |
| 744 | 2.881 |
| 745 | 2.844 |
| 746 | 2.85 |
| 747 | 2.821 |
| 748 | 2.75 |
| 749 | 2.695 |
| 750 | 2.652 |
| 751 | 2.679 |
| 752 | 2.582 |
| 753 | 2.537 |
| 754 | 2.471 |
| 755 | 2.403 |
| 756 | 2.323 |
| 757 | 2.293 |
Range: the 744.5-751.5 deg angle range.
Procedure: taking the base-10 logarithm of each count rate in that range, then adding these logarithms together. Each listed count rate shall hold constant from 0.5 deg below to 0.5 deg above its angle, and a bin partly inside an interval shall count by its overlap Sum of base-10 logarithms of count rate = 3.1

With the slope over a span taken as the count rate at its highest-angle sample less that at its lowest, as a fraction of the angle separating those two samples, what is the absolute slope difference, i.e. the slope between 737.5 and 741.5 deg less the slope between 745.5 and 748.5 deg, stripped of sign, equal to 0.133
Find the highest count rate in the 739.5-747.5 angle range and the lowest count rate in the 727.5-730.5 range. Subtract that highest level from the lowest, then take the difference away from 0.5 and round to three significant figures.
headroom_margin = 1.11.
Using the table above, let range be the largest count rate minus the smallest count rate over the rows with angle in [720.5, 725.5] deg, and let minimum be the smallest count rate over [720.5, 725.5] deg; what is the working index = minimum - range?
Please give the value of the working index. 2.21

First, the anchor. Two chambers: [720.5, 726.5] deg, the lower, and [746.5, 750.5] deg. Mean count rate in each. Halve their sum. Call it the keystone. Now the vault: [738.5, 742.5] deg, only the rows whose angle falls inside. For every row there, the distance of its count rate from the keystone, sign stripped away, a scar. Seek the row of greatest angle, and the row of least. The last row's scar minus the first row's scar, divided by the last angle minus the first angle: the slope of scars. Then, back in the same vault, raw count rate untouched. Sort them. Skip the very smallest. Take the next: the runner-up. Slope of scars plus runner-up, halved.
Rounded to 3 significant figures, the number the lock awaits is 1.41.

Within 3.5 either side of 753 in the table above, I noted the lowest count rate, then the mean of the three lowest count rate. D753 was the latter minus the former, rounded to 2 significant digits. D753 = 0.076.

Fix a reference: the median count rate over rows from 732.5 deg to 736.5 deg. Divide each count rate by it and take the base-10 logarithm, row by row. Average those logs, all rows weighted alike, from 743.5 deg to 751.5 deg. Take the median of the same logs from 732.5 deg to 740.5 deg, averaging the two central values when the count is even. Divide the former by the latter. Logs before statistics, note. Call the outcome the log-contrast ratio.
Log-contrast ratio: 5.2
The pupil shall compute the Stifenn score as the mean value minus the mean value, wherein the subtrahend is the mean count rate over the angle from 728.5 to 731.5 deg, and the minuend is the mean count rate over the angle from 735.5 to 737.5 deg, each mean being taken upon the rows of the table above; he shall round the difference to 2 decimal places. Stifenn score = 0.16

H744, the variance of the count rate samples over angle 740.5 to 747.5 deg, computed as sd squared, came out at 0.001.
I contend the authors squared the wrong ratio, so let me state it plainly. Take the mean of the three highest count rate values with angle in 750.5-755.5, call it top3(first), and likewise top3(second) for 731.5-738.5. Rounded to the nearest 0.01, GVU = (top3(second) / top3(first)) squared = 0.93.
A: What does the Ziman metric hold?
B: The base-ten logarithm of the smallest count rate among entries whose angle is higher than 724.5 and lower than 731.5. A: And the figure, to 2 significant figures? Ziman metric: 0.35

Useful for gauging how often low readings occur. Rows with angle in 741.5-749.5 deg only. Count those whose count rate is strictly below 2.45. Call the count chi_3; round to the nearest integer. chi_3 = 0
